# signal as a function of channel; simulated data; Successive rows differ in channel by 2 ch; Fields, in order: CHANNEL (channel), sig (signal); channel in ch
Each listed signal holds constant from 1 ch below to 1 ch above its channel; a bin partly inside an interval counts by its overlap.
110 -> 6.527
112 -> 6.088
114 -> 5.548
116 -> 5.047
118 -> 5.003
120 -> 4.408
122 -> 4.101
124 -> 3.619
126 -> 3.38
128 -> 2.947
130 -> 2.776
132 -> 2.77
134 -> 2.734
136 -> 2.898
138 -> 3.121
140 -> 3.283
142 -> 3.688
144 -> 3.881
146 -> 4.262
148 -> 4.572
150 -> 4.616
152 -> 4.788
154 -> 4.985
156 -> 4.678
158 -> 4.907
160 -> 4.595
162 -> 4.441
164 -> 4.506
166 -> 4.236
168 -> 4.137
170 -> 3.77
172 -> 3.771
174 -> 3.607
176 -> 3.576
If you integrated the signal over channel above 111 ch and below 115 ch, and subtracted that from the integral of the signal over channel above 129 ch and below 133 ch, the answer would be -12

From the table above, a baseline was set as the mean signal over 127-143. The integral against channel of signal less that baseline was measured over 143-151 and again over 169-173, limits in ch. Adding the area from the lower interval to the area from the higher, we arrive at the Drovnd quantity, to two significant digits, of 13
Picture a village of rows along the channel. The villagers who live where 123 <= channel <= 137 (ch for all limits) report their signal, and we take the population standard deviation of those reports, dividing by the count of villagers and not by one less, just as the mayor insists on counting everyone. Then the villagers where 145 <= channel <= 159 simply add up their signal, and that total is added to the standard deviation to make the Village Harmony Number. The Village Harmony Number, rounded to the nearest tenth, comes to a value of 33.1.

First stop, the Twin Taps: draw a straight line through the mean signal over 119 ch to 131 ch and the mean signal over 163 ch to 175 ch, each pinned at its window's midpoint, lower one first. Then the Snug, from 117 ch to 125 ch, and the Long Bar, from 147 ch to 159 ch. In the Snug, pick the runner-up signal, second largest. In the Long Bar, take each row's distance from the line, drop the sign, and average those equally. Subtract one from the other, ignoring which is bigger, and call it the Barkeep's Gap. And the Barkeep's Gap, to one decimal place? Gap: 3.5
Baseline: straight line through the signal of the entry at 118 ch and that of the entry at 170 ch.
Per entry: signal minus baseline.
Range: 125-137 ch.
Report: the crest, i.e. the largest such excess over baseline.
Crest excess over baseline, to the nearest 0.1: -1.4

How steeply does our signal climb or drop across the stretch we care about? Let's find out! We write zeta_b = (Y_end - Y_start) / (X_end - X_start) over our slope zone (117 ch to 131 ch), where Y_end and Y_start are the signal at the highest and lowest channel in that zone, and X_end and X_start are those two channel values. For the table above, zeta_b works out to -0.19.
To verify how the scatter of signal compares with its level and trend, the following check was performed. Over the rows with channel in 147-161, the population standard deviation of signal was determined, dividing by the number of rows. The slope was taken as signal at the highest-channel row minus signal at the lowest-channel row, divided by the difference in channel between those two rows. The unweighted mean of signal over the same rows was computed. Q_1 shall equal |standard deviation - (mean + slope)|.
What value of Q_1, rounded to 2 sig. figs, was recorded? 4.6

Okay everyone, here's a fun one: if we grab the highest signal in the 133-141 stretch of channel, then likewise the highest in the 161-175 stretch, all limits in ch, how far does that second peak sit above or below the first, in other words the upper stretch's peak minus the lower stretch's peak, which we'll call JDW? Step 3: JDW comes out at 1.2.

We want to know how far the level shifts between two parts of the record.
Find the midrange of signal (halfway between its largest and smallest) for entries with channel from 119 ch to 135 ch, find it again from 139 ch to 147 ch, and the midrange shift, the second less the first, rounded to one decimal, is 0.2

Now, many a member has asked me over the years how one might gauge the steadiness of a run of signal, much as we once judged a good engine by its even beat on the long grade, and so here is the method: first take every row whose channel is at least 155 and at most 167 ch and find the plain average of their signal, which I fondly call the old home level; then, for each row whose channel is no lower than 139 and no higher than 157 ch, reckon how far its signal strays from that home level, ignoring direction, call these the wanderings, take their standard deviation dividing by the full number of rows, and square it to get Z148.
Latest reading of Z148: 0.16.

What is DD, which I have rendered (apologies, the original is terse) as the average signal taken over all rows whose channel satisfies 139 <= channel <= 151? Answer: 4.1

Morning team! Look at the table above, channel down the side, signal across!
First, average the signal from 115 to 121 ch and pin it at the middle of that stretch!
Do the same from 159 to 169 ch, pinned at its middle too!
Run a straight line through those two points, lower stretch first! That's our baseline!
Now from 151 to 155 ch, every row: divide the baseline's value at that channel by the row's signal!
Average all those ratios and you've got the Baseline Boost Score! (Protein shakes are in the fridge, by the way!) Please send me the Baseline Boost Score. 0.92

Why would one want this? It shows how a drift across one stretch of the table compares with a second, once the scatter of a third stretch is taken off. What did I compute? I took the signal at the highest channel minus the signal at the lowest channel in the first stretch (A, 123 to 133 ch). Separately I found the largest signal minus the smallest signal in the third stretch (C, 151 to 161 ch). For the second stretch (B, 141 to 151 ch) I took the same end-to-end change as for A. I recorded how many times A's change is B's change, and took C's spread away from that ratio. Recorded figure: -1.3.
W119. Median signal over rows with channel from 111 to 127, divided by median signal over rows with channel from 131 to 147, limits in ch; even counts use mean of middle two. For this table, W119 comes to 1.5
